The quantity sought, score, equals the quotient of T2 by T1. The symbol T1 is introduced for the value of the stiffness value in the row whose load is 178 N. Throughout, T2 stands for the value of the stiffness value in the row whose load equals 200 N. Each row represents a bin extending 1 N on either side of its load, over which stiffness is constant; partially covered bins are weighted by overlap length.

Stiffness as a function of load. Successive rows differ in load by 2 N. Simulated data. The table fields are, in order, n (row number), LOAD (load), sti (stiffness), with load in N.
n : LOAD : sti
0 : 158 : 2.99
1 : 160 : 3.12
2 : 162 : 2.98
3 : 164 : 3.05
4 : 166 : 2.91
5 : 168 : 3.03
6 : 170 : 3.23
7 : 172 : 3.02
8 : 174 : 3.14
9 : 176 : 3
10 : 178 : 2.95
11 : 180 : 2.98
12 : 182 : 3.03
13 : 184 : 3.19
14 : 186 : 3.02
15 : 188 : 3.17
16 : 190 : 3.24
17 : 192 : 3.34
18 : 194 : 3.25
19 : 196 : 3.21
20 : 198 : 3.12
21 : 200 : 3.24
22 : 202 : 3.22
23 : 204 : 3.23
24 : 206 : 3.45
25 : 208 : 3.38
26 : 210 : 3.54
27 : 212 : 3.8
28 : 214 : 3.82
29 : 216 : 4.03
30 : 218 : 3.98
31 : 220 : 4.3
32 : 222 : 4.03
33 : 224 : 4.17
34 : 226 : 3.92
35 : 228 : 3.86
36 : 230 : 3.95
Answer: 1.10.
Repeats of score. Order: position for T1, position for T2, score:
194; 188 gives 0.98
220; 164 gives 0.71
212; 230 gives 1.04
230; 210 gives 0.90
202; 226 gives 1.22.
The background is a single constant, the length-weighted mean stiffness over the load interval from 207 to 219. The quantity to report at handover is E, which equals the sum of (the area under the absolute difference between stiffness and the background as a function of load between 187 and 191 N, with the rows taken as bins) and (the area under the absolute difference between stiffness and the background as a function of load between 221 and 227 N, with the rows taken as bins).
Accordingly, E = 4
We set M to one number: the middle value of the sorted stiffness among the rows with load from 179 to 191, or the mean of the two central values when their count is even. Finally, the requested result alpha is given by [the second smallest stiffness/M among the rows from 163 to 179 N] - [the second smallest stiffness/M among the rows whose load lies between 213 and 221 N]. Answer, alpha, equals -0.33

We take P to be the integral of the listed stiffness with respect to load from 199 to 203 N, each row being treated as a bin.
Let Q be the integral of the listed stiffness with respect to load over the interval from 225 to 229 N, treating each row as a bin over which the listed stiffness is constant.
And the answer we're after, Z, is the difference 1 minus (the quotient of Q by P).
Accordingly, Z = -0.20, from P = 12.9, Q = 15.6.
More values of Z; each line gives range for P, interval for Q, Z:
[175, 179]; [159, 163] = -0.03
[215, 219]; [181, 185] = 0.22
